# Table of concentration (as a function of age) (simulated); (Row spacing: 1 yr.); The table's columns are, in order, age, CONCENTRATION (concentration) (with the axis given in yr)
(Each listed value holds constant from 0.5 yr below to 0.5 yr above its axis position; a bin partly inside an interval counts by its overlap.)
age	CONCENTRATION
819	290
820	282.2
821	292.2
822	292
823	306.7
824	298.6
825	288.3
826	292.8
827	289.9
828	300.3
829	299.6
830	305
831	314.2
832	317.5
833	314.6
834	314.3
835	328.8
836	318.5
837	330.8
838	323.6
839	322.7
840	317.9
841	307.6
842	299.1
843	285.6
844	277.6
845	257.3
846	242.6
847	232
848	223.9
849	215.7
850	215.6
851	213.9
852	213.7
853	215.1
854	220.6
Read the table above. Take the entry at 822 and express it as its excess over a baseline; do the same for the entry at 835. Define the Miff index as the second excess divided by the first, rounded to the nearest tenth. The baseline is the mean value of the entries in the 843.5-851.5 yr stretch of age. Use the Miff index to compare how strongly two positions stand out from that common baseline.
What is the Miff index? 1.6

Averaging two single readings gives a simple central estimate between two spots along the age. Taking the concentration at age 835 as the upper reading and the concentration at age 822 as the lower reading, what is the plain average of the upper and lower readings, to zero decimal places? 310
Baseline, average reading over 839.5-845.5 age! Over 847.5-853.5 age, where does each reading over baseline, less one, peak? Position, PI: 848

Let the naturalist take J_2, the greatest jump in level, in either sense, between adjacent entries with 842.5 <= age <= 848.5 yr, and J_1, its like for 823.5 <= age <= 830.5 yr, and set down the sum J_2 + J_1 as 31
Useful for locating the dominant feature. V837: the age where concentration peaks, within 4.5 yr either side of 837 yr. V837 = 837 yr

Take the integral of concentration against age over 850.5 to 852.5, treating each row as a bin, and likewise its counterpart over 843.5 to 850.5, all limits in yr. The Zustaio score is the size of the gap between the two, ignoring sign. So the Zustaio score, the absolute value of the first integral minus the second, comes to 1237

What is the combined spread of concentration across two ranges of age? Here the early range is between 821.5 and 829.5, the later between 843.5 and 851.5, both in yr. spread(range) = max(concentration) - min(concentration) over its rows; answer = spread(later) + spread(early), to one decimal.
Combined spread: 82.1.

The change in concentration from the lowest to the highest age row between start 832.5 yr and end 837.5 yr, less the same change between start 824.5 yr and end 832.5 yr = -13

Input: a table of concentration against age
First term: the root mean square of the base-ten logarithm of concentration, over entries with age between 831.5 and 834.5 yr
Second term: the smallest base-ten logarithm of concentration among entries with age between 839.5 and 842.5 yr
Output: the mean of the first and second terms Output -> 2.49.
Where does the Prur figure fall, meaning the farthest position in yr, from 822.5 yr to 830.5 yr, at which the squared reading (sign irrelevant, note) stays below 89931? 829 yr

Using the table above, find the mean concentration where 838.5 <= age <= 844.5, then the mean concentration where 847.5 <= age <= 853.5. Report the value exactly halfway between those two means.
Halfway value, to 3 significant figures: 259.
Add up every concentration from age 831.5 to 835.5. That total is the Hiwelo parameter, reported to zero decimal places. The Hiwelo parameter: 1275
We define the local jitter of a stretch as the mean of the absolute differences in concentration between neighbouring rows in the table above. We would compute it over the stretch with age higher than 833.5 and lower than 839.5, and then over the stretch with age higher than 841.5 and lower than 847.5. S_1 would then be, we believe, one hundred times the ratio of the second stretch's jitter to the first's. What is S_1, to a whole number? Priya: 148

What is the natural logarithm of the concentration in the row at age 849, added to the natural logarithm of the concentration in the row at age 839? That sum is 11.2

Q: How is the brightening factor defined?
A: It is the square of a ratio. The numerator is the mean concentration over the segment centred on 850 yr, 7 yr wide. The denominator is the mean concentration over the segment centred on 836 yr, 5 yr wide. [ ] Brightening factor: 0.46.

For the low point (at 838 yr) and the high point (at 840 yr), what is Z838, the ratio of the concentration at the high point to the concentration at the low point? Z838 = 0.98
